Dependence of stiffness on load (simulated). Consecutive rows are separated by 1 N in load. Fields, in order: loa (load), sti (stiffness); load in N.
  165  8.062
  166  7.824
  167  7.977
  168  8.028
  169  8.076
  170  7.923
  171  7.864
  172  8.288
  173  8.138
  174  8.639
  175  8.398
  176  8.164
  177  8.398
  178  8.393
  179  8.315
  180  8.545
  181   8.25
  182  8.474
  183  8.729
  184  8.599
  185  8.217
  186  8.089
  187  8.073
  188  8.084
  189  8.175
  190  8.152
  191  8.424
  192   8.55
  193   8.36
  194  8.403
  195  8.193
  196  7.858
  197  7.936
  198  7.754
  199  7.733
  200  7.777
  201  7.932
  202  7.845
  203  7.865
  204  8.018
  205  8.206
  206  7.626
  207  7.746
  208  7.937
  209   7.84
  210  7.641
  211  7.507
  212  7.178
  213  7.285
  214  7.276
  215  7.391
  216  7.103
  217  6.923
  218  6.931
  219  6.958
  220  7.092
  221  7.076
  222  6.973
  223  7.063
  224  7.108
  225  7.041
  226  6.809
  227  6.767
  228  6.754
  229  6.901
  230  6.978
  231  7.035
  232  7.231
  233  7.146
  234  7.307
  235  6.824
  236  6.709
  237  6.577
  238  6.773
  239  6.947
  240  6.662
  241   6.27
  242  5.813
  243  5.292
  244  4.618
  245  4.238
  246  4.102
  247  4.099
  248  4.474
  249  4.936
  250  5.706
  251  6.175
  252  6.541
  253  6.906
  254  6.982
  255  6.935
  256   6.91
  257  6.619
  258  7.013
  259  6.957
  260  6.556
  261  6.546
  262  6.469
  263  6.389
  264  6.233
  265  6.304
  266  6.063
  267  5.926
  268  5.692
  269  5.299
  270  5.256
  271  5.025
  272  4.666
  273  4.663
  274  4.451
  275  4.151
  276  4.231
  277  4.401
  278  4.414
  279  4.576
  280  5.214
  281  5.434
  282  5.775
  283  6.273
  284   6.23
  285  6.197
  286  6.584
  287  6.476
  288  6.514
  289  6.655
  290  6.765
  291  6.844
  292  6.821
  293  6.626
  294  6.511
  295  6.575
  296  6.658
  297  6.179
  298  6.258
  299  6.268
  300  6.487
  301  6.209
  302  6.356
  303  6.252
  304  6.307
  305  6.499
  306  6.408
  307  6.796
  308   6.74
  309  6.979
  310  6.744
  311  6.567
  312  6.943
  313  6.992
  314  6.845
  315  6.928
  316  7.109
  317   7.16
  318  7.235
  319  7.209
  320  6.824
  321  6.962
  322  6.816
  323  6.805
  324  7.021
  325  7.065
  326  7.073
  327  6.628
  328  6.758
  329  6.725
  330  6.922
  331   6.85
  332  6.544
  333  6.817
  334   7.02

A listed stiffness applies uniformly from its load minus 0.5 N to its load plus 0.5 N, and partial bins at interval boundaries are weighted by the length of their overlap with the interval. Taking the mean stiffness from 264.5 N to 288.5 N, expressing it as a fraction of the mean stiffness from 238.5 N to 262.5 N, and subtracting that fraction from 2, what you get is 1.10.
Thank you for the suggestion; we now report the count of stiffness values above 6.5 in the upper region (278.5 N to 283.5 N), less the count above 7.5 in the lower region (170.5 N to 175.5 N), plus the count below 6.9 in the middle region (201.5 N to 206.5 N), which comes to -5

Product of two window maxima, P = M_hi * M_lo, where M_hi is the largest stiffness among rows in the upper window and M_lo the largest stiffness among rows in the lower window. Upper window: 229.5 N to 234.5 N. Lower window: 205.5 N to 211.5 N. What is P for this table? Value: 58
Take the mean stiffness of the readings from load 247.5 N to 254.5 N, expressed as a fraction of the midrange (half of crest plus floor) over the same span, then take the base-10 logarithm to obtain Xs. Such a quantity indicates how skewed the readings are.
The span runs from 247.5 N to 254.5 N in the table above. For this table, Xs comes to 0.017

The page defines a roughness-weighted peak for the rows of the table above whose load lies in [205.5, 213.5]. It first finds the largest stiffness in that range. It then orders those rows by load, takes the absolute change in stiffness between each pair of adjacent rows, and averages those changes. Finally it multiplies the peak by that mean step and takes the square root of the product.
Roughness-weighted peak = 1.2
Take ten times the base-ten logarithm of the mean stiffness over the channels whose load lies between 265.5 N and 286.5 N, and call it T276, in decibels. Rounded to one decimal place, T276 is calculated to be 7.2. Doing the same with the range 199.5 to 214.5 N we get 8.9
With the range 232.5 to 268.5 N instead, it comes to 7.9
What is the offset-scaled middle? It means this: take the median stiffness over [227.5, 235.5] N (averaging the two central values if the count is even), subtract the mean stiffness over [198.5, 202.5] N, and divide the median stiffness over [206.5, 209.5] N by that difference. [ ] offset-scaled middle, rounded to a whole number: -10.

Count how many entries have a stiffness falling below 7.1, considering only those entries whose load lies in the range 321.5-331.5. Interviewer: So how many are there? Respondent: 10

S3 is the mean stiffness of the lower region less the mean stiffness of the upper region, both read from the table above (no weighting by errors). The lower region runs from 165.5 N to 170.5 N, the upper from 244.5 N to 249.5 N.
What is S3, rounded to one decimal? 3.6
